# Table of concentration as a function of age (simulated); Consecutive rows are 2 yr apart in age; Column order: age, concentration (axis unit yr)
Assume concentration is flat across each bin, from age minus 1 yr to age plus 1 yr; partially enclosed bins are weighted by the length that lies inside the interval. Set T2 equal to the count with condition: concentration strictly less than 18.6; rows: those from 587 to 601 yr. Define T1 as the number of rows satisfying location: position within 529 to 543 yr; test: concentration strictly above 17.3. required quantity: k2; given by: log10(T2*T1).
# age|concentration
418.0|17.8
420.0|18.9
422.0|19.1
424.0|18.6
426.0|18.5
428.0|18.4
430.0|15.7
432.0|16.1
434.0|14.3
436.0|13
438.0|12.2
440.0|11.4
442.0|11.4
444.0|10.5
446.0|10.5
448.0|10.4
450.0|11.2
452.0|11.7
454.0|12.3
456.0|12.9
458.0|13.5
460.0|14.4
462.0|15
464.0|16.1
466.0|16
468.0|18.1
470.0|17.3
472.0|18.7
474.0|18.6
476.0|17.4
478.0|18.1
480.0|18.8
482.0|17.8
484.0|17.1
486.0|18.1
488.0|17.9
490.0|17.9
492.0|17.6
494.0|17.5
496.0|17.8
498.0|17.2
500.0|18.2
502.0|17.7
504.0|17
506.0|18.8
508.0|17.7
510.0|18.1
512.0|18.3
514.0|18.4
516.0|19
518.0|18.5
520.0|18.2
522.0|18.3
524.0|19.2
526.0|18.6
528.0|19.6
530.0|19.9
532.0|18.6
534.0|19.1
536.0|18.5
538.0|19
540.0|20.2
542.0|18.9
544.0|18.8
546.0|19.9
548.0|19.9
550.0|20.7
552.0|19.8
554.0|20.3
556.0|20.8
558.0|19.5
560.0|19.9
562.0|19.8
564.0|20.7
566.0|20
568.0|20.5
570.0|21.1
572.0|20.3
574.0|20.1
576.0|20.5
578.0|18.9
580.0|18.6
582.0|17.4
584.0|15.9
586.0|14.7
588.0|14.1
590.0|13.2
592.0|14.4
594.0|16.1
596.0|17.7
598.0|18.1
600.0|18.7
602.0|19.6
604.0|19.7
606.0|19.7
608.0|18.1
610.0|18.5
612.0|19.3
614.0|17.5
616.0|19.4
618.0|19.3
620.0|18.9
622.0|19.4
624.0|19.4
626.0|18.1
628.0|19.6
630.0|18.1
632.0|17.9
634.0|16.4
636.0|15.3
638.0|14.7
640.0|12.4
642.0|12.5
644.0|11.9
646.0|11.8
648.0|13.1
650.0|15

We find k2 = 1.62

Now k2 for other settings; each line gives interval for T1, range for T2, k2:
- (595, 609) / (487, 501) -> 1.69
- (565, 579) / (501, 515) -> 1.62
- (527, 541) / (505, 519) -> 1.54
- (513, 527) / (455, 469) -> 1.69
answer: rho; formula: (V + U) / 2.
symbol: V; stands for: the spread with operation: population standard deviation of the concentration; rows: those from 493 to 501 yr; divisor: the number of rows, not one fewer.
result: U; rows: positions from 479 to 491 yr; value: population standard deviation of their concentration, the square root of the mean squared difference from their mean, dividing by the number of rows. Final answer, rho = 0.43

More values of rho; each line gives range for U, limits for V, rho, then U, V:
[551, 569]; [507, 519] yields 0.41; 0.42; 0.39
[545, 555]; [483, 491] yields 0.36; 0.34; 0.38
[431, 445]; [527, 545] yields 1.18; 1.80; 0.56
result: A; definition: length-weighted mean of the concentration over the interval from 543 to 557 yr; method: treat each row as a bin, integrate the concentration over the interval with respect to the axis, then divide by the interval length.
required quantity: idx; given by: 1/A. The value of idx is 0.0499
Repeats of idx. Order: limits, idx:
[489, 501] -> 0.0565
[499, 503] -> 0.0557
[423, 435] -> 0.0591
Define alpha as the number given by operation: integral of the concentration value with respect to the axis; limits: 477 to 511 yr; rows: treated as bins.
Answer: 607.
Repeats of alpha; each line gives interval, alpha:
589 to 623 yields 615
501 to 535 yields 630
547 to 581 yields 683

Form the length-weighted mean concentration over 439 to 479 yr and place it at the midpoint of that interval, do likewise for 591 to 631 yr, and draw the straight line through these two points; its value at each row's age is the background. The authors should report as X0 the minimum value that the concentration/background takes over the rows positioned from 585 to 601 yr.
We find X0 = 0.74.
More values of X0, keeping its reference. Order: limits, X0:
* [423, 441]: 0.83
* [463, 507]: 1.10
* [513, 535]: 1.14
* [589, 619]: 0.74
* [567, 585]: 0.90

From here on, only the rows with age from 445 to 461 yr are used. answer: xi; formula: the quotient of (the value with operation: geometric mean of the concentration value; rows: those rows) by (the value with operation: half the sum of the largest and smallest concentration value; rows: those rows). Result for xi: 0.971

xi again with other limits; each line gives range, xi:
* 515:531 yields 0.992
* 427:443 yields 0.931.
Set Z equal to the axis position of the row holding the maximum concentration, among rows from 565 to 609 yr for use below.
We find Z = 570.0 yr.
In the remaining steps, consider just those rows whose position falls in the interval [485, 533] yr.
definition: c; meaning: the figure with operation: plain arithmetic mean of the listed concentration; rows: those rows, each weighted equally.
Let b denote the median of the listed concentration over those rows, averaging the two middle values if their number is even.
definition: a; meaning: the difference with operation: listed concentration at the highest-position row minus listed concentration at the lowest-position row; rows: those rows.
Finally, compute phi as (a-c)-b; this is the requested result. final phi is -36.0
